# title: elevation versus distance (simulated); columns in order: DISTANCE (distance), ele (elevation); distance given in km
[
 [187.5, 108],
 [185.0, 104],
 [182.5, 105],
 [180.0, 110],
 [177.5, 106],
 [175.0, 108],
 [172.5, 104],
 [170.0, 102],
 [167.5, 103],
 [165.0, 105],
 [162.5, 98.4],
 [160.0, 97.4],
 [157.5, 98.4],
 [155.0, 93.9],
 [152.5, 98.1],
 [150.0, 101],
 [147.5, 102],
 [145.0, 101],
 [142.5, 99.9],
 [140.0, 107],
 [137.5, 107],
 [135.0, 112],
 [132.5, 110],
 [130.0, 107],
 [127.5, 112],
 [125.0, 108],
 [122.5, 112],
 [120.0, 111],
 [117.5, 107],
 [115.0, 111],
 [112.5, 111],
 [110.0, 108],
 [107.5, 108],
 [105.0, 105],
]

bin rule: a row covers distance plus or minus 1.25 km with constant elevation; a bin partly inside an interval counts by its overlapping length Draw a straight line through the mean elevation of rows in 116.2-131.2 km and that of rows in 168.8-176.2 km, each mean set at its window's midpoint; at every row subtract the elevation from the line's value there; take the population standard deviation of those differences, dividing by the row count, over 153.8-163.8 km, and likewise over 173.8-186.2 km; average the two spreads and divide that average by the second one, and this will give 1.03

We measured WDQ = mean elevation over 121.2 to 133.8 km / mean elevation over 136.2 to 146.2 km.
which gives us 1.06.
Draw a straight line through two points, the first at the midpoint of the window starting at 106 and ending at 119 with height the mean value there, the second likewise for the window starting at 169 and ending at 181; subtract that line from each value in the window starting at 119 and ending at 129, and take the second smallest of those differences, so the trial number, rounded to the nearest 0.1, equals 2.4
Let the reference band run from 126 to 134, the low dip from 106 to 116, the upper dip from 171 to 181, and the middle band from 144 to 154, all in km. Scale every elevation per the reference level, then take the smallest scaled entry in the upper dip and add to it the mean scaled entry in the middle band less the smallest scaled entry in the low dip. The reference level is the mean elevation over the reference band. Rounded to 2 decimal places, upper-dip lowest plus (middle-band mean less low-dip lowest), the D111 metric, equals 0.88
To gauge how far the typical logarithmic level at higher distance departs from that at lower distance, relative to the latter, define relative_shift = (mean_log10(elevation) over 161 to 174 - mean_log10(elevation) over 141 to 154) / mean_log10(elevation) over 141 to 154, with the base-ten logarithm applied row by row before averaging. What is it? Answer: 0.0044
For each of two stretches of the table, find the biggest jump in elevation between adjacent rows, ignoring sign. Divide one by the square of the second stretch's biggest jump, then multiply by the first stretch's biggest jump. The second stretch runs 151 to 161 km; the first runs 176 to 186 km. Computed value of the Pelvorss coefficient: 0.25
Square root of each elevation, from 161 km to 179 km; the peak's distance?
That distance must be 175.0 km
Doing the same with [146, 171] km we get 165.0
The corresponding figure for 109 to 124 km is 122.5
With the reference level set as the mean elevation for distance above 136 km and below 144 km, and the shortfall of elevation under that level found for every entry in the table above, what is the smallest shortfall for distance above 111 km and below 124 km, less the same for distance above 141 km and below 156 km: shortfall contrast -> -10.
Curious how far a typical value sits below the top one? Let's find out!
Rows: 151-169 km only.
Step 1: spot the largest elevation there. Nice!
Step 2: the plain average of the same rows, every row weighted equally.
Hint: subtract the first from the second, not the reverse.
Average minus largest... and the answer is -5.8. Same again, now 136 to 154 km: -4.7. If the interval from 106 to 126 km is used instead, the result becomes -2.5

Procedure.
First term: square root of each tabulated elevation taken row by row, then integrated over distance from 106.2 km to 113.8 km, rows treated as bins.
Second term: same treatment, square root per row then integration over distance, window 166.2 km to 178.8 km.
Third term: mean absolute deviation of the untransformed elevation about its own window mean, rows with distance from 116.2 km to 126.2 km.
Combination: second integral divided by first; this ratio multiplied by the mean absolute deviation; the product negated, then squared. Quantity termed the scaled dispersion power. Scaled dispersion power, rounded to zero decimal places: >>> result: 11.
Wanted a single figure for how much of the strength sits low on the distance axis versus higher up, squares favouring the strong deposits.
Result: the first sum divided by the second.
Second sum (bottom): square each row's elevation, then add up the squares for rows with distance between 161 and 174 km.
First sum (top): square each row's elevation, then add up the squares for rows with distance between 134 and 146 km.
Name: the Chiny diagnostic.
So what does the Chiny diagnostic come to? 1.1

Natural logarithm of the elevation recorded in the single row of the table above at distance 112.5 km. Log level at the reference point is 4.71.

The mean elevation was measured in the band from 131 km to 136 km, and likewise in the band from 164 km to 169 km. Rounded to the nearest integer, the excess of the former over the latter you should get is 7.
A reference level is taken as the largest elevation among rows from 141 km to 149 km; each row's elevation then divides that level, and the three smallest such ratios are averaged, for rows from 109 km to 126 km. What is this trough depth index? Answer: 0.92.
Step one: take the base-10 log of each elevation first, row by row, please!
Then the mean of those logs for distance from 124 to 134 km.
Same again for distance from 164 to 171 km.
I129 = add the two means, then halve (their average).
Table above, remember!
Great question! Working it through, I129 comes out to 2.03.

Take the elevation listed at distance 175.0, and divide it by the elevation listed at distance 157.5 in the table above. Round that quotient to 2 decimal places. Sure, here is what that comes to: 1.10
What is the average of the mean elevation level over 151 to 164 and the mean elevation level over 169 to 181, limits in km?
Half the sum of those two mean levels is 102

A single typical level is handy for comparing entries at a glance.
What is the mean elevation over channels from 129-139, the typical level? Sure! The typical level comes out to 109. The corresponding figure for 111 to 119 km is 110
